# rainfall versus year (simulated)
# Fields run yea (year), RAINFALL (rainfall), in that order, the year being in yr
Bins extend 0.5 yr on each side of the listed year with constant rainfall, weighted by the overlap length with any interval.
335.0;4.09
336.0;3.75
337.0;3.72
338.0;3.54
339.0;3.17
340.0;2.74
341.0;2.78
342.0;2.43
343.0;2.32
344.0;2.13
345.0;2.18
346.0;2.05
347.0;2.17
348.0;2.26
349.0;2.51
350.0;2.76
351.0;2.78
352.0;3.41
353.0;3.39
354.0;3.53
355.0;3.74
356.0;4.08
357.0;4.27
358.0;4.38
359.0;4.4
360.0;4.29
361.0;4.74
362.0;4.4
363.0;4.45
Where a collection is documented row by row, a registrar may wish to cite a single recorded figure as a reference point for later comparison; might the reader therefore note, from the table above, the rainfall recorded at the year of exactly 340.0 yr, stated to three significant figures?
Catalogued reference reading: 2.74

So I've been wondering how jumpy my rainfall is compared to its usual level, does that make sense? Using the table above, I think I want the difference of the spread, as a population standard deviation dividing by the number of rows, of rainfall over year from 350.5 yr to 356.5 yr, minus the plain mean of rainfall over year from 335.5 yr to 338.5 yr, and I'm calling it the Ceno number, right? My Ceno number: -3.3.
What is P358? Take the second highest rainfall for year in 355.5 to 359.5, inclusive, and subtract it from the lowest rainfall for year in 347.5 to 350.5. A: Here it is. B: -2.1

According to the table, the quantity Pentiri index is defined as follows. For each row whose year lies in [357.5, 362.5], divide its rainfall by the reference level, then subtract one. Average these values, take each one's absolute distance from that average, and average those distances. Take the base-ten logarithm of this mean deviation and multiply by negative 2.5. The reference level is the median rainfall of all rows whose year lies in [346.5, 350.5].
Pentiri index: 3.3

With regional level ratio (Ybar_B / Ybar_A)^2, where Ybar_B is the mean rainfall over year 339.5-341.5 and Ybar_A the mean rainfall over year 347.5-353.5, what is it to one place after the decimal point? 0.9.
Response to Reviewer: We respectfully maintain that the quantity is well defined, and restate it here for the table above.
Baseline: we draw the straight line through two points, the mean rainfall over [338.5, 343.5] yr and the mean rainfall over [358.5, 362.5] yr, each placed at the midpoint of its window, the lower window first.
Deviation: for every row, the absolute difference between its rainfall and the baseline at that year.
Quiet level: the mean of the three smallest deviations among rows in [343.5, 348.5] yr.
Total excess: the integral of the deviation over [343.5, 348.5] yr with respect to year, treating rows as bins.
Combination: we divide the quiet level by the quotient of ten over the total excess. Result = 0.45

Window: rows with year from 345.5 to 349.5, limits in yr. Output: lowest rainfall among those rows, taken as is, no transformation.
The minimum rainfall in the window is 2.05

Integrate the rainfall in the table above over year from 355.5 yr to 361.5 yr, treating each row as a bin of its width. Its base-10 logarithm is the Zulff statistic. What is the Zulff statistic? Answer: 1.42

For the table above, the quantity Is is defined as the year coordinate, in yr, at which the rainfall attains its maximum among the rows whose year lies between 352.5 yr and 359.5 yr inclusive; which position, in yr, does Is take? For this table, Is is 359.0 yr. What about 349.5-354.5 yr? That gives 354.0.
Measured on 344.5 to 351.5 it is 351.0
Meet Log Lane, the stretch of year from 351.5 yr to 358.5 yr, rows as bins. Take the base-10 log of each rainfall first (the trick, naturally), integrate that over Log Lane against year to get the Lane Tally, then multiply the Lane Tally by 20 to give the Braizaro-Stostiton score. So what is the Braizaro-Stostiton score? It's 81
